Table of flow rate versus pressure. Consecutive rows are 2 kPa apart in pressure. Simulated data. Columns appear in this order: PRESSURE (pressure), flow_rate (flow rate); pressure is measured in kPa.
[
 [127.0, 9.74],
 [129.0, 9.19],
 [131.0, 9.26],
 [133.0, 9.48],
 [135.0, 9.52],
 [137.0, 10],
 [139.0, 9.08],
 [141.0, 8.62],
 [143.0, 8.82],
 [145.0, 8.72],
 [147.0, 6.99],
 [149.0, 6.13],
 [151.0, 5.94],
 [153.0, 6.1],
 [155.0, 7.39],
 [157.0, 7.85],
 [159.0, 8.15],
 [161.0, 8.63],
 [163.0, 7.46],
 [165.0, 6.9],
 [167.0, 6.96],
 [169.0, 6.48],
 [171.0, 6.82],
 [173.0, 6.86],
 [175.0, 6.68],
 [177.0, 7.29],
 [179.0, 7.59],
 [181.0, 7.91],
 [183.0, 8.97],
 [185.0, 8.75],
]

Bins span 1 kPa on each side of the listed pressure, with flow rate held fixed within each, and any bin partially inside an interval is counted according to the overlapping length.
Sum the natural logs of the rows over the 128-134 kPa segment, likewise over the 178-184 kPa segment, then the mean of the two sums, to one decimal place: 6.5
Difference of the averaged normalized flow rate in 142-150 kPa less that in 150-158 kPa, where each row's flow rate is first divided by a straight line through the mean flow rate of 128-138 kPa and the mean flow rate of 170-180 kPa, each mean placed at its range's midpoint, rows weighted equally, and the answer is 0.05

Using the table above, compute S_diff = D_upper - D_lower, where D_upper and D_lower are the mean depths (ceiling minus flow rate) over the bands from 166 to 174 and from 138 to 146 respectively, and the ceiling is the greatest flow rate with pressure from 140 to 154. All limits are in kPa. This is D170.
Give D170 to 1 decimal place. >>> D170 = 2.0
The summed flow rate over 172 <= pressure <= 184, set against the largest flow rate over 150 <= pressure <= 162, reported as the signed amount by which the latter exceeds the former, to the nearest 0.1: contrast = -36.7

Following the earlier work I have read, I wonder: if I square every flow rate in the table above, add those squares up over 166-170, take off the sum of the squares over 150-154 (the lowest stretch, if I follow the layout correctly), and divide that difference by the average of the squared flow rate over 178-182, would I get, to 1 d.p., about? 0.3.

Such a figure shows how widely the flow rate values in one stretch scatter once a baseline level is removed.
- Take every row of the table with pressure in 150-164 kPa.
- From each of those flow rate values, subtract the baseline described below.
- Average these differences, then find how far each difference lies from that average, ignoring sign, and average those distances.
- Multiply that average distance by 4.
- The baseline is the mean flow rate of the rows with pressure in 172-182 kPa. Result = 3.1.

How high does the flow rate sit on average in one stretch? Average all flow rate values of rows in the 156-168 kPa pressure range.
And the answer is 7.66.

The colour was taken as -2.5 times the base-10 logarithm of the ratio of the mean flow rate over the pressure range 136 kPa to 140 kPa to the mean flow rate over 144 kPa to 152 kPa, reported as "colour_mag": -0.3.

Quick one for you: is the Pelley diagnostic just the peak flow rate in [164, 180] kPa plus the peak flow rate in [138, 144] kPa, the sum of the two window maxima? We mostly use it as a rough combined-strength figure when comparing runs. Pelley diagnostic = 16.7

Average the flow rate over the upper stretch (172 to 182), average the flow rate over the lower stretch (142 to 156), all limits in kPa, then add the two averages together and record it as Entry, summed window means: 14.4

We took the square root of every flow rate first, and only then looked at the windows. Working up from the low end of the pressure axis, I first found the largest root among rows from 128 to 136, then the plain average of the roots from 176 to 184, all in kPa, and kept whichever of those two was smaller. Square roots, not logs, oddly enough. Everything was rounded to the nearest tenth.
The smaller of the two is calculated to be 2.8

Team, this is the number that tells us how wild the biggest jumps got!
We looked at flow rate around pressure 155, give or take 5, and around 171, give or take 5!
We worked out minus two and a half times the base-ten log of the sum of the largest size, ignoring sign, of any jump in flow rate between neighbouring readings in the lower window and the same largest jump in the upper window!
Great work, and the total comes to -0.62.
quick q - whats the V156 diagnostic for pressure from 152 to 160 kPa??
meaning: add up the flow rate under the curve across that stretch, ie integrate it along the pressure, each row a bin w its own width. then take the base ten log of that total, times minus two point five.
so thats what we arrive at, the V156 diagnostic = -4.43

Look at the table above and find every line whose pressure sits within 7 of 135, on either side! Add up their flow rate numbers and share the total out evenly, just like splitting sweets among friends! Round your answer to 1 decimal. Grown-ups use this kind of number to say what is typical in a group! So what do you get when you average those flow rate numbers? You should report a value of 9.3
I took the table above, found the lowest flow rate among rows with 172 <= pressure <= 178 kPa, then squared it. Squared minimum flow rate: 45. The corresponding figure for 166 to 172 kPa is 42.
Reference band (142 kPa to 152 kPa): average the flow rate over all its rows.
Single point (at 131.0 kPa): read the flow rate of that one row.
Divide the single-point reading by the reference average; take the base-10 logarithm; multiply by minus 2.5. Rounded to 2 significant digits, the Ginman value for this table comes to -0.26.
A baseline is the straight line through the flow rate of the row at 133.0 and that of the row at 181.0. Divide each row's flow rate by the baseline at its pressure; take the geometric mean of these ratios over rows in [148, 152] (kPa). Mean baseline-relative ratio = 0.68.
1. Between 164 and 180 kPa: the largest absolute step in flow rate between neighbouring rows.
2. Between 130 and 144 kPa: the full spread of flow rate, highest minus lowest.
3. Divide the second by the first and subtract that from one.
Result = -1.3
